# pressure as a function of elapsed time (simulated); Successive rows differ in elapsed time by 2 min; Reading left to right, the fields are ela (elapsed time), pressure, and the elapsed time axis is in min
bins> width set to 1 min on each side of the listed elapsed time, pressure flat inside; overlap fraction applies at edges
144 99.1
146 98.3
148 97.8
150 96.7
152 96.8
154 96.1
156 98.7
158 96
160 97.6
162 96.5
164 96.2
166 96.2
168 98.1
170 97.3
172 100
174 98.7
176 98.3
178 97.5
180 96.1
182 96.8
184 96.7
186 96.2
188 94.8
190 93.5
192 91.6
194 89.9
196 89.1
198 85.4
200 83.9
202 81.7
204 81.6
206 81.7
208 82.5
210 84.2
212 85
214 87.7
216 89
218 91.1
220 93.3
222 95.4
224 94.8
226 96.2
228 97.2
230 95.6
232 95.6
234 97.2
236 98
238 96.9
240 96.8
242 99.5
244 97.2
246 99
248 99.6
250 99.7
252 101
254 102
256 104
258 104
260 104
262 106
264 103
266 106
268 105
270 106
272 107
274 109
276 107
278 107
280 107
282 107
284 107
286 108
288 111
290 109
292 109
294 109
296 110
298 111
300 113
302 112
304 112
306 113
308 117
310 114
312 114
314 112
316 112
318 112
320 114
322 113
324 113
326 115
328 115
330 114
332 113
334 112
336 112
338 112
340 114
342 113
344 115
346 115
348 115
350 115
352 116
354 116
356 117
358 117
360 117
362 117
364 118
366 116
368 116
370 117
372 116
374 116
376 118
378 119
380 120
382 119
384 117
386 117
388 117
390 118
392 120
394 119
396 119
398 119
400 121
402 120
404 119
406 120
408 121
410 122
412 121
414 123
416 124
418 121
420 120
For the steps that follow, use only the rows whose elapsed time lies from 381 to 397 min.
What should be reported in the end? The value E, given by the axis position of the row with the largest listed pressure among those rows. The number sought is 392 min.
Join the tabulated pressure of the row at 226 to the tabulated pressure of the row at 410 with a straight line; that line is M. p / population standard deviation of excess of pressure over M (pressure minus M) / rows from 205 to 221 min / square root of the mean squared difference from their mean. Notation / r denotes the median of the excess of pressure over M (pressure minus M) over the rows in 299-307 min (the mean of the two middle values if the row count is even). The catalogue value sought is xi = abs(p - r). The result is 2.1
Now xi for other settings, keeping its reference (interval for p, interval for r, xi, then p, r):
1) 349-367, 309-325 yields 2.7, 0.7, 3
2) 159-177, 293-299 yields 3.1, 0.9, 4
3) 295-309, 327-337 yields 0.3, 1.6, 2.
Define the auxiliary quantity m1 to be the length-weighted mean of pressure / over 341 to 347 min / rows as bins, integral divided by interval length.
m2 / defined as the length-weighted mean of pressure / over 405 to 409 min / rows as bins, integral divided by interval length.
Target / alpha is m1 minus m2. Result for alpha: -6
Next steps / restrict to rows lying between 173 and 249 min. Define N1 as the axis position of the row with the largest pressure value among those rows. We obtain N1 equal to 248 min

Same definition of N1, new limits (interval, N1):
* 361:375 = 364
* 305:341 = 308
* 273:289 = 288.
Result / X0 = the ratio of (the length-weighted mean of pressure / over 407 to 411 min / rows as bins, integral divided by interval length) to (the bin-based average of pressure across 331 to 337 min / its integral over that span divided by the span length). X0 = 1.08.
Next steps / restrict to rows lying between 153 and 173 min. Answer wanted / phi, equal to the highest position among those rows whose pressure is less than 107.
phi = 172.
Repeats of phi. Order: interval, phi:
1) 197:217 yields 216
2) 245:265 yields 264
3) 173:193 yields 192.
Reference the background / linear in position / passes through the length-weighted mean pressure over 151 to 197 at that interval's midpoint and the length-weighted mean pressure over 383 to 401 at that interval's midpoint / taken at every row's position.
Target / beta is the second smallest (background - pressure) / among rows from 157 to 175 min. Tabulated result -3.0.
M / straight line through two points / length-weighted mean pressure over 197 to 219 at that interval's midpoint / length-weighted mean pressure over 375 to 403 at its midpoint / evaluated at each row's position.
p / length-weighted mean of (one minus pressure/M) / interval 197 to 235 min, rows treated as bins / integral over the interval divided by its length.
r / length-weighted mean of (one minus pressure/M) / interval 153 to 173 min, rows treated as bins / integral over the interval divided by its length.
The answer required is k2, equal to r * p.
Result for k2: 0.0093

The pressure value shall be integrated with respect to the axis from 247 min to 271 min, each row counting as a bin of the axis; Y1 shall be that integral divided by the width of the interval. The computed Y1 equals 103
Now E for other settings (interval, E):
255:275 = 274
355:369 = 364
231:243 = 242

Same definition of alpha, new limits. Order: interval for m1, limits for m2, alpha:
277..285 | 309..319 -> -6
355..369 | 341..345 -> 3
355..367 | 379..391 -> -1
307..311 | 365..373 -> -1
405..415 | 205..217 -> 36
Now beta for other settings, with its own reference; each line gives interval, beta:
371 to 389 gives -1.9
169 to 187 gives -2.7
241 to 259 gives 0.7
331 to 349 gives -1.2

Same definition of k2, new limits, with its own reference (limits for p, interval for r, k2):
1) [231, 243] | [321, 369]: 0.0030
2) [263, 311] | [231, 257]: 0.0076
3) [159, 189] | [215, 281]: 0.0203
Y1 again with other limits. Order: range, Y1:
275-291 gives 108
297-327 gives 113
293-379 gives 114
